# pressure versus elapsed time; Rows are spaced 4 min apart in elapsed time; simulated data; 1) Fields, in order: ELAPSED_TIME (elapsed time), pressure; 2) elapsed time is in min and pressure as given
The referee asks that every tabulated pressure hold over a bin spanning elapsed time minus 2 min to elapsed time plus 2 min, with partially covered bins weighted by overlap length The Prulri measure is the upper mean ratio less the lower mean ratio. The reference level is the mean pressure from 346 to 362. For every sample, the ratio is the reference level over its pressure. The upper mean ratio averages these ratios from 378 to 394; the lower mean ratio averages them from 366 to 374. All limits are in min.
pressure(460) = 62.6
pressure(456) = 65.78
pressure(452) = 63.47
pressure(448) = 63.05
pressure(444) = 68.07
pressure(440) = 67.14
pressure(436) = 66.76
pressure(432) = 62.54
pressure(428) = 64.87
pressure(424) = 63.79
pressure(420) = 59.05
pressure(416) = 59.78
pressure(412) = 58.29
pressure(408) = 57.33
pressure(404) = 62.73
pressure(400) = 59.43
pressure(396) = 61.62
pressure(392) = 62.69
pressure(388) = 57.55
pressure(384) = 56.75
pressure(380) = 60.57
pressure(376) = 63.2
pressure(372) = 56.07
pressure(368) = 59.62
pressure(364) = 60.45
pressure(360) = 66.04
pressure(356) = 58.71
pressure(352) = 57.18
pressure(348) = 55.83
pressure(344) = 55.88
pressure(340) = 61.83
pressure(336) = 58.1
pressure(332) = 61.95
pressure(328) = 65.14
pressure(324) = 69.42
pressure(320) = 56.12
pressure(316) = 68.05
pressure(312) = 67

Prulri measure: -0.03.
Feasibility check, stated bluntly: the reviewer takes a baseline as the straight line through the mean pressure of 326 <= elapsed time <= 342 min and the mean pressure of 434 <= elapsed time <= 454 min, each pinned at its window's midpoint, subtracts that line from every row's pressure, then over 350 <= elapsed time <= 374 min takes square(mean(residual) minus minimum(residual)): 16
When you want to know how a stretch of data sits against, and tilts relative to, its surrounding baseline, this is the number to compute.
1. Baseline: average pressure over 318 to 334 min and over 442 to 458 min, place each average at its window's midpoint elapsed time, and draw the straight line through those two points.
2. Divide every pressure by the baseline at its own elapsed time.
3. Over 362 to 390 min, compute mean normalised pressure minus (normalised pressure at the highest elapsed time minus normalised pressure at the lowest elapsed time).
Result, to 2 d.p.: 0.98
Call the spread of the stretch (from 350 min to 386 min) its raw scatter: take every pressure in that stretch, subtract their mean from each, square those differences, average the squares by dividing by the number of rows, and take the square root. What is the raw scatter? 3.0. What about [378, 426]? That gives 2.2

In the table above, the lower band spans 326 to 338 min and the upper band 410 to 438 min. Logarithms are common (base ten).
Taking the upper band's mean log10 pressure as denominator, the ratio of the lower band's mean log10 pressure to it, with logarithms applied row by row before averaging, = 0.998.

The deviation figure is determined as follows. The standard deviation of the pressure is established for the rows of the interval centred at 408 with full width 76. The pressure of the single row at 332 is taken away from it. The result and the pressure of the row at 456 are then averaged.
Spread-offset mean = 4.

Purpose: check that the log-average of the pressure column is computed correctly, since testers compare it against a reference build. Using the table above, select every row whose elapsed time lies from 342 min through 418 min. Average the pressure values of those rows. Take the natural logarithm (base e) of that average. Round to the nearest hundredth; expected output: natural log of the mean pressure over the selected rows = 4.09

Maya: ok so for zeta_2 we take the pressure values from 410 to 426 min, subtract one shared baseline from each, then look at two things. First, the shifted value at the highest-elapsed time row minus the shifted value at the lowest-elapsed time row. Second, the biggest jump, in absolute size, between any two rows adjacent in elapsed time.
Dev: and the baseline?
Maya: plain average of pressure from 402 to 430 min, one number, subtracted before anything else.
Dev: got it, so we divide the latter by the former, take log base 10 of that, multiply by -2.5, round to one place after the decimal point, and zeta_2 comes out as 0.2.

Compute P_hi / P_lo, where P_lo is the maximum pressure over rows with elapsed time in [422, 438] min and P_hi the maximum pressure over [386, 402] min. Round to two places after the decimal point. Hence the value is 0.94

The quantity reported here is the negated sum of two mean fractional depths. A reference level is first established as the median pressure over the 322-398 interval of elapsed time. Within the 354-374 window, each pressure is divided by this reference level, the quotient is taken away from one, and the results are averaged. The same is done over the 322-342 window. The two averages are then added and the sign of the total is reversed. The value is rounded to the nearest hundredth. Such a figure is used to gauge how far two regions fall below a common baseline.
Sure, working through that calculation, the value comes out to 0.04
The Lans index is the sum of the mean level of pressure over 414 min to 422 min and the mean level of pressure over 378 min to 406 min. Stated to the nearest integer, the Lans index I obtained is 120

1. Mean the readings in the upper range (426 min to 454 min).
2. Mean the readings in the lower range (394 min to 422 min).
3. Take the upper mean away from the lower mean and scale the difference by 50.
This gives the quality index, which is -269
